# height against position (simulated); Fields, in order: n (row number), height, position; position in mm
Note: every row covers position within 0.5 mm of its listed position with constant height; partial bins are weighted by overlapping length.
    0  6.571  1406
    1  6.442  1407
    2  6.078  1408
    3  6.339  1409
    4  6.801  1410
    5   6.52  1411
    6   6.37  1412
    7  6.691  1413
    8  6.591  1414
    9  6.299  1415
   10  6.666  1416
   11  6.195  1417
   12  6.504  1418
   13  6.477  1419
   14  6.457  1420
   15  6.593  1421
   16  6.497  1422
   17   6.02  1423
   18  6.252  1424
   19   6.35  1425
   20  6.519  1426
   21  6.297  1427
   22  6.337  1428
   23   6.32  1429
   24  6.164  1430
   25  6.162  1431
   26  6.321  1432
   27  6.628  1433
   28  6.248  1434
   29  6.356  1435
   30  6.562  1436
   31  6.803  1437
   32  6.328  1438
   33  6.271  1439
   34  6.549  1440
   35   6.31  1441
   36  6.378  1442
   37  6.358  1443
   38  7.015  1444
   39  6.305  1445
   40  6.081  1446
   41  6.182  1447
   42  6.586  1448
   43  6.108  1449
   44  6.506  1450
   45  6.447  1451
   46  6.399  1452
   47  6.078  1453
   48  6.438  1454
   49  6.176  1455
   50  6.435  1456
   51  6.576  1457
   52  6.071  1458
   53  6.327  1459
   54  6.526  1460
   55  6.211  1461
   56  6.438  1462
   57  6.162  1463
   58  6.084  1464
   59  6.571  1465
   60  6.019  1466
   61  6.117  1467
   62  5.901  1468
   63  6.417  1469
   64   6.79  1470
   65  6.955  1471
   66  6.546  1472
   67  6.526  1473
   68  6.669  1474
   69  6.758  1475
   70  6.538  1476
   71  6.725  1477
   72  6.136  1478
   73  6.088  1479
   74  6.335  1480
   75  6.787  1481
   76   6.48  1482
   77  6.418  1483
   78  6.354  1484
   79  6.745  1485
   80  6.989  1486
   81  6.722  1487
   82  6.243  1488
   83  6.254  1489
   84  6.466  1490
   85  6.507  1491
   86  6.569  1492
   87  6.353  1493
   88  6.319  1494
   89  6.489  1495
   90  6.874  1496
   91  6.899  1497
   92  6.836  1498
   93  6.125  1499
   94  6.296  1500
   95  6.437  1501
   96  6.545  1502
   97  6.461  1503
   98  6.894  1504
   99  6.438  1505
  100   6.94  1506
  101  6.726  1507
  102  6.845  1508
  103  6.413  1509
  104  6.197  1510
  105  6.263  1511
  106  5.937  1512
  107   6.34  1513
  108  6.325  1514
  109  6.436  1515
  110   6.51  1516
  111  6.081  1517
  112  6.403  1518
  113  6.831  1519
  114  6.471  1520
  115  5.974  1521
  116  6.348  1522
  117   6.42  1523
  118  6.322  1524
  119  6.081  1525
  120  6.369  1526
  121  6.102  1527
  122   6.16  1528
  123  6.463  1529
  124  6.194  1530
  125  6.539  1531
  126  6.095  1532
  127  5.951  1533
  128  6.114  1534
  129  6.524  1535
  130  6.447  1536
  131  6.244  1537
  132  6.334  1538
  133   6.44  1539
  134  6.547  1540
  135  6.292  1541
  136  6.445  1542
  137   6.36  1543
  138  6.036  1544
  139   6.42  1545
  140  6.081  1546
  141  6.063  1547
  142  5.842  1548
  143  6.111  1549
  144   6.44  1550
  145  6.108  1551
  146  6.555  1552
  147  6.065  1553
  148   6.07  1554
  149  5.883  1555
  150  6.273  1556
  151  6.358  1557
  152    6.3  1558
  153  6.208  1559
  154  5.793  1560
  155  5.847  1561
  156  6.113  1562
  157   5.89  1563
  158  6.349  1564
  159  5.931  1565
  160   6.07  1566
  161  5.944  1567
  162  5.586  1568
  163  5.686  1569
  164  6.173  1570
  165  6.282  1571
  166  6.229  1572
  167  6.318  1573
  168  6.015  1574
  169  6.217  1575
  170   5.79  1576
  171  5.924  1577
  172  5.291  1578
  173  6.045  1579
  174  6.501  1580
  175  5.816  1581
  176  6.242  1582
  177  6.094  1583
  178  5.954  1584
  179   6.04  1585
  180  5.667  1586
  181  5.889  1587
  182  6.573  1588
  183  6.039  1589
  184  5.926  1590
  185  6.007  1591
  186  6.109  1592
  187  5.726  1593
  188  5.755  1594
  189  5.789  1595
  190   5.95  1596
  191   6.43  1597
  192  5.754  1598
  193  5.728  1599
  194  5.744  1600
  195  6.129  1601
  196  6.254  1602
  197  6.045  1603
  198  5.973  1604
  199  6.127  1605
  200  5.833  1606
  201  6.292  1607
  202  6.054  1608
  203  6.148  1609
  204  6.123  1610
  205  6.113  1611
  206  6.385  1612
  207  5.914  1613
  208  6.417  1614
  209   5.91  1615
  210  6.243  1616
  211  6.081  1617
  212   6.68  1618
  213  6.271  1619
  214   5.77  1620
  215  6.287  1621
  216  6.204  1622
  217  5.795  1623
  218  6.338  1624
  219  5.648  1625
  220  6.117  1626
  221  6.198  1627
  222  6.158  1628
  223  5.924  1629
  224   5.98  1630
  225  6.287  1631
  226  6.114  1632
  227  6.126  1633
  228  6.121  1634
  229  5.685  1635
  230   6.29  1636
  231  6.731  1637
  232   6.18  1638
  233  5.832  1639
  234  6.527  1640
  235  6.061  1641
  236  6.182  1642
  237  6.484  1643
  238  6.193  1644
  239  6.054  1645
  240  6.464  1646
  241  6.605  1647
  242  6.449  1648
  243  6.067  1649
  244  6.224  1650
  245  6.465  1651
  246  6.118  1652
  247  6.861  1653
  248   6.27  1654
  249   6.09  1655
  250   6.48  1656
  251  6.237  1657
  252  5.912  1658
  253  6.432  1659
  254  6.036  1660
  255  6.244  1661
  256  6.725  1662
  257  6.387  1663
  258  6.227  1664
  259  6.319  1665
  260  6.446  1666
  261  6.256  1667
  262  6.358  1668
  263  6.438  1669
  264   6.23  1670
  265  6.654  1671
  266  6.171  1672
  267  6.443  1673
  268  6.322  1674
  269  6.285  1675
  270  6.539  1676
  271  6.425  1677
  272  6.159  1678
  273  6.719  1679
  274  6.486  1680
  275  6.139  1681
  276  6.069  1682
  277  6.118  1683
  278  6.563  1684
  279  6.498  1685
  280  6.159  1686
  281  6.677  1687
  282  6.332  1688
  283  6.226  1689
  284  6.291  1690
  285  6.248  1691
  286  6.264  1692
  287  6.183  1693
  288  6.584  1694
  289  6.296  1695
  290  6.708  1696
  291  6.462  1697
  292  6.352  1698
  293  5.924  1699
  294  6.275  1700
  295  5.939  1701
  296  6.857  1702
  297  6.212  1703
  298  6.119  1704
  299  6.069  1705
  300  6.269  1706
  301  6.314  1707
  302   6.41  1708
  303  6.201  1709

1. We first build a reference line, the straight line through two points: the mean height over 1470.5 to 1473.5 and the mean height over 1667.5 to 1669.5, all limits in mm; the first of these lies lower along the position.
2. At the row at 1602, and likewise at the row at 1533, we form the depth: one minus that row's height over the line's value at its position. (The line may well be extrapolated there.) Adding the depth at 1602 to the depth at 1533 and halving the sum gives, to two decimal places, 0.07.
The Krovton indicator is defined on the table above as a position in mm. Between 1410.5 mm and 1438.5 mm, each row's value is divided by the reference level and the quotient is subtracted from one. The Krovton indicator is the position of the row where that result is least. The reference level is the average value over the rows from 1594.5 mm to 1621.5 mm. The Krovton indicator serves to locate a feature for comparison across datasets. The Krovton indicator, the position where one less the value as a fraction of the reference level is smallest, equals 1437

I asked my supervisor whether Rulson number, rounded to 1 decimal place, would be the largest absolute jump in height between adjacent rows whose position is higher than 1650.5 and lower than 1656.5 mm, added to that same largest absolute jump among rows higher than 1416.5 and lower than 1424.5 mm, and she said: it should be 1.2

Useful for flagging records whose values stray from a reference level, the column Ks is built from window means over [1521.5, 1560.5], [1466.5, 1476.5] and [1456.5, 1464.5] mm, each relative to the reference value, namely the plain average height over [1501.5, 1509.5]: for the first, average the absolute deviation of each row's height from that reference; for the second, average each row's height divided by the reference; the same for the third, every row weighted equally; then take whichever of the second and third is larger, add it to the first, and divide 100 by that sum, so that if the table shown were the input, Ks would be 72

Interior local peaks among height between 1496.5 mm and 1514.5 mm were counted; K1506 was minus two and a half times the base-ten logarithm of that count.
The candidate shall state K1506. -1.95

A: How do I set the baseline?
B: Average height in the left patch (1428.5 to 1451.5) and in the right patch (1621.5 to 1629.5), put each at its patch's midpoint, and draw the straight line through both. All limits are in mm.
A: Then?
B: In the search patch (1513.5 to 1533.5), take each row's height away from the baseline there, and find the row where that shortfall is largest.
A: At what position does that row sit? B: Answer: 1533 mm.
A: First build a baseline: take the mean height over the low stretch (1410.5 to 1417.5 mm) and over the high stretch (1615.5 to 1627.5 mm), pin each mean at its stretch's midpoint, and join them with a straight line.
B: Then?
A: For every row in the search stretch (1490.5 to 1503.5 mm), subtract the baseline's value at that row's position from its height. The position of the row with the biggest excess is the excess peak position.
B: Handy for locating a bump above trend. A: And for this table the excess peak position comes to 1497 mm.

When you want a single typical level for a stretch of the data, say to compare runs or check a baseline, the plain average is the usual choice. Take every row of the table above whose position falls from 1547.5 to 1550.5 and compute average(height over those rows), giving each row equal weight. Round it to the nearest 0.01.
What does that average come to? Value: 6.13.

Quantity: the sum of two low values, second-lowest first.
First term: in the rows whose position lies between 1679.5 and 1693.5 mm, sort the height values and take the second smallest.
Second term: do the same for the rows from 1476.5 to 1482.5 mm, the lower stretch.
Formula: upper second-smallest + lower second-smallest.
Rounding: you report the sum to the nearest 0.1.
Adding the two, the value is 12.3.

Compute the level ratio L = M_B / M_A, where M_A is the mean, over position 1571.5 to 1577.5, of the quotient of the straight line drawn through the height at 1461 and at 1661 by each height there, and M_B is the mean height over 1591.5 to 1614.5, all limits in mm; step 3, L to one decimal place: 5.9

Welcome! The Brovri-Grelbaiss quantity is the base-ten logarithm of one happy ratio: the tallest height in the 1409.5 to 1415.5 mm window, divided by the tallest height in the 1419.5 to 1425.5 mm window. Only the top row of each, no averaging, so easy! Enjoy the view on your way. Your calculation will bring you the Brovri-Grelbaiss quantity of 0.013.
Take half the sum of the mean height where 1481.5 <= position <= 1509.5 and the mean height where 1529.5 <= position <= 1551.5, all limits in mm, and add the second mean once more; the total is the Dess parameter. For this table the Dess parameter 12.7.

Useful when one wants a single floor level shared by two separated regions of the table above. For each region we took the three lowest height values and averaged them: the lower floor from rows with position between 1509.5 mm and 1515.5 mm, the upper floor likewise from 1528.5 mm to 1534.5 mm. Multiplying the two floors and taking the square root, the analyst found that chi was 6.09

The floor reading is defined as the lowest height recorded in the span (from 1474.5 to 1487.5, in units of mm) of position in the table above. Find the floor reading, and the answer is 6.088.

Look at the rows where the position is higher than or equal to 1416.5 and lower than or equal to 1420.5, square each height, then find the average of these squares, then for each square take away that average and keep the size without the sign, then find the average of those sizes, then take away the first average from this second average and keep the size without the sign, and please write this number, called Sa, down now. 39.7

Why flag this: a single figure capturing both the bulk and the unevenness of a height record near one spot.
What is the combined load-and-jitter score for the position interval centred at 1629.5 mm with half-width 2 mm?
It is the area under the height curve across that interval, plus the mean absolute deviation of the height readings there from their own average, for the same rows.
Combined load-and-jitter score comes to 24.5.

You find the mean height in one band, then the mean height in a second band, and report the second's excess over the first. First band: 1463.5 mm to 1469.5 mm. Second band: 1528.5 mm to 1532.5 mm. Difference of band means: 0.14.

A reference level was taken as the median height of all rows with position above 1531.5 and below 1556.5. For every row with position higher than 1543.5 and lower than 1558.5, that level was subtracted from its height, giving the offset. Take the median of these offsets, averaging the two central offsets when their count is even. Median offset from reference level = -0.14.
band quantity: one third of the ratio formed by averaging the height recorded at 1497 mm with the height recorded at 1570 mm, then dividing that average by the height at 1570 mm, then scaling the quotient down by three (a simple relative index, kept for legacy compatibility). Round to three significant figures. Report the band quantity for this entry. 0.353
